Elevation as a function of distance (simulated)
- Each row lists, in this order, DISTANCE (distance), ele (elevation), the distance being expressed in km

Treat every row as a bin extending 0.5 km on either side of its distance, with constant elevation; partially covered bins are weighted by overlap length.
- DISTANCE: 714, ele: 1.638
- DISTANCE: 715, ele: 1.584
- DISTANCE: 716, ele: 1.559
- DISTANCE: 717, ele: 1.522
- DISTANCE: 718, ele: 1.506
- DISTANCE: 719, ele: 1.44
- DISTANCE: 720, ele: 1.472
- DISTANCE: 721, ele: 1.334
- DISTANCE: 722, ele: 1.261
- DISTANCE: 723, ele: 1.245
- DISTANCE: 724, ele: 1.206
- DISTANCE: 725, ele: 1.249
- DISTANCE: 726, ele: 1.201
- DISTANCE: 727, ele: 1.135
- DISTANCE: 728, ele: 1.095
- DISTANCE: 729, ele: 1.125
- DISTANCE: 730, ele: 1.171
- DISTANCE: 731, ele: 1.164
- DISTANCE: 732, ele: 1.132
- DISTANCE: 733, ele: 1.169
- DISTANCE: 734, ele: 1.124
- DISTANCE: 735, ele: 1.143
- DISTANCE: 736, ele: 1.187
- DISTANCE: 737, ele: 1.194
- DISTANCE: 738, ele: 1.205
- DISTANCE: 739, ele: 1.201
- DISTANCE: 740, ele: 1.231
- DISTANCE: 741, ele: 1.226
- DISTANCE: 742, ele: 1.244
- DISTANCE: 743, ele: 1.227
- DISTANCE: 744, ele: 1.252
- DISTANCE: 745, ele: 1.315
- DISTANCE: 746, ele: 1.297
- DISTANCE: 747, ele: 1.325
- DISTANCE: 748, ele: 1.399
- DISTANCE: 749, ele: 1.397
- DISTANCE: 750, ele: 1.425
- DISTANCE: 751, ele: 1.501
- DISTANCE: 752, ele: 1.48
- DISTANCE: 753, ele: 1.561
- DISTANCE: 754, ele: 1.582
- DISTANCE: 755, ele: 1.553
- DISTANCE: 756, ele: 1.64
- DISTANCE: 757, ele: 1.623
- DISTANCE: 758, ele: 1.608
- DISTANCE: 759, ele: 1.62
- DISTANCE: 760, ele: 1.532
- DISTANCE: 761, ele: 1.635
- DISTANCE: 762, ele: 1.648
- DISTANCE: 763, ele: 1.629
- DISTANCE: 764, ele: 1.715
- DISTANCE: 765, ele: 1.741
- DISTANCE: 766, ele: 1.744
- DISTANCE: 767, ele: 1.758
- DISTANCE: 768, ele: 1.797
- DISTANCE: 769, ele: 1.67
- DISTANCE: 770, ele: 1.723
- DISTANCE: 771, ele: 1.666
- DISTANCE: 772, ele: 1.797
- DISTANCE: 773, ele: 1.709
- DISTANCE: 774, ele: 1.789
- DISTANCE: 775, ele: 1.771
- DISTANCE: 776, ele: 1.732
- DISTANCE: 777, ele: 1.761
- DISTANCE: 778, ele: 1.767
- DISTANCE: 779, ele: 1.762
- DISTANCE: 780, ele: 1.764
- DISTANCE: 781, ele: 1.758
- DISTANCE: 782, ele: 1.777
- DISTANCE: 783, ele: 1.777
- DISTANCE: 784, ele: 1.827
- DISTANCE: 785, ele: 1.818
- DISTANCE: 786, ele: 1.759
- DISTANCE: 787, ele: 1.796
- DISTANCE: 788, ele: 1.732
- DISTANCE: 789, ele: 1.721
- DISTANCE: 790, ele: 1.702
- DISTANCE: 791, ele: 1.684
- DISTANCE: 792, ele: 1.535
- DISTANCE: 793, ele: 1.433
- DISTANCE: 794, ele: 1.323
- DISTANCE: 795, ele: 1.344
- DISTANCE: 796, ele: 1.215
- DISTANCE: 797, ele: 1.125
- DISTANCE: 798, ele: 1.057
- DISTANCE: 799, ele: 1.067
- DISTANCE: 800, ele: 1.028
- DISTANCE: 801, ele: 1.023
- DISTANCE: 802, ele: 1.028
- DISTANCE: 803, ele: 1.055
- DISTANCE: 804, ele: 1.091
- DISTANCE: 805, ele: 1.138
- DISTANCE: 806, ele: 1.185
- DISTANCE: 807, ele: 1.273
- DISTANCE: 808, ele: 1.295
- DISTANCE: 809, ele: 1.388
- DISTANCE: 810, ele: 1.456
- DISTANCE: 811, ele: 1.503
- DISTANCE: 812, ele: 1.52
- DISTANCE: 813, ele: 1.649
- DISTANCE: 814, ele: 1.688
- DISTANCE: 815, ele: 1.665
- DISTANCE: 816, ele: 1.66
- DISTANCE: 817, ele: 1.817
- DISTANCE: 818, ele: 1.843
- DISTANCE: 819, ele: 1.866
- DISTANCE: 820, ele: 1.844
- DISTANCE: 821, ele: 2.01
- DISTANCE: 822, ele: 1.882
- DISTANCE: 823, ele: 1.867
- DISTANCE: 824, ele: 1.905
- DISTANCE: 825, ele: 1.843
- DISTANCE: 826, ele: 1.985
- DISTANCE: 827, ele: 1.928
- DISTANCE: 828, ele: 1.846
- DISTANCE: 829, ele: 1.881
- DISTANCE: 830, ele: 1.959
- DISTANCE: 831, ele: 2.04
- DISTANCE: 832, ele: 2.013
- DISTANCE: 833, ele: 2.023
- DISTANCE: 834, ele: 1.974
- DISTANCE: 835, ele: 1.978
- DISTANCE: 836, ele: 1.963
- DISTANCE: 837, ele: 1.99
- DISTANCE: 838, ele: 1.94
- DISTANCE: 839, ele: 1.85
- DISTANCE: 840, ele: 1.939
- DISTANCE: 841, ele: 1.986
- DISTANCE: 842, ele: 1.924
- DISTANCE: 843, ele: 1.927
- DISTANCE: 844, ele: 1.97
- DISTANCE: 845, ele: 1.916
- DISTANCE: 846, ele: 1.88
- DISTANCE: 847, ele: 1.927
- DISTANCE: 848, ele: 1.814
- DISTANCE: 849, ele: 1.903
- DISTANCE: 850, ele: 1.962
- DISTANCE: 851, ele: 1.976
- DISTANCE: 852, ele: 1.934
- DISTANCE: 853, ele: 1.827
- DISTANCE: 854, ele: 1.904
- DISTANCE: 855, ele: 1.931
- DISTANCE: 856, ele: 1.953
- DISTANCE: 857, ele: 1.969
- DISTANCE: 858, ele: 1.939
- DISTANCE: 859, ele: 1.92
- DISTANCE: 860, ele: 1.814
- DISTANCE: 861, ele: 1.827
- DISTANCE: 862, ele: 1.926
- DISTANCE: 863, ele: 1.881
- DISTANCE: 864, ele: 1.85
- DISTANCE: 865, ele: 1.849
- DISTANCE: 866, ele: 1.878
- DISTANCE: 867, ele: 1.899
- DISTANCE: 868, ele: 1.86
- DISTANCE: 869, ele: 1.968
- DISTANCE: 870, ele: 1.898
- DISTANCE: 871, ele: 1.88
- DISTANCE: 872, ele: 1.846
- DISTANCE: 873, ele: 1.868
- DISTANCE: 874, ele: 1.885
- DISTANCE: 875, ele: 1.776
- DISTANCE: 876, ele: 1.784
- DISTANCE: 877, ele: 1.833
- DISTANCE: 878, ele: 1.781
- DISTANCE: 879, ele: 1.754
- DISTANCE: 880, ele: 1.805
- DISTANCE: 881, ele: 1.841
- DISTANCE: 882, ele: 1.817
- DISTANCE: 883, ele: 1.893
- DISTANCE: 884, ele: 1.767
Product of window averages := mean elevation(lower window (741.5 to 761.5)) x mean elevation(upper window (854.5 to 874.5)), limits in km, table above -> 2.8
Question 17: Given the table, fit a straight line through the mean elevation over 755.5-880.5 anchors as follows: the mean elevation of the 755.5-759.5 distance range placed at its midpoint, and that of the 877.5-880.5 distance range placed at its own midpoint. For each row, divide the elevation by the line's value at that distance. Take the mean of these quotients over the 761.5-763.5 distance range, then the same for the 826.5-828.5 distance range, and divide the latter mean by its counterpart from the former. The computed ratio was 1.10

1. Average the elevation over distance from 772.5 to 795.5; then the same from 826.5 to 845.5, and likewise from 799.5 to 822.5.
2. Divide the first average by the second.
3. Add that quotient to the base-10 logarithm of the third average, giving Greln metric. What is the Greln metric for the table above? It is 1.04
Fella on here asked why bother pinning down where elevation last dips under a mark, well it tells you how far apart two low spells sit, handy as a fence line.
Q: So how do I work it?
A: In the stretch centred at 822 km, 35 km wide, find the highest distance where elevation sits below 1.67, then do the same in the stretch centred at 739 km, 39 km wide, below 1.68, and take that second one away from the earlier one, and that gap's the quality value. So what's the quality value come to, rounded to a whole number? 58 km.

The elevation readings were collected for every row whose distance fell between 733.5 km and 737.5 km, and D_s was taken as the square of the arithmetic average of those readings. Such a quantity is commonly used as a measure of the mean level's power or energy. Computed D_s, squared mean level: 1.4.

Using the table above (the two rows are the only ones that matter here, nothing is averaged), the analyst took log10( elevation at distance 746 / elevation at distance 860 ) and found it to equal -0.15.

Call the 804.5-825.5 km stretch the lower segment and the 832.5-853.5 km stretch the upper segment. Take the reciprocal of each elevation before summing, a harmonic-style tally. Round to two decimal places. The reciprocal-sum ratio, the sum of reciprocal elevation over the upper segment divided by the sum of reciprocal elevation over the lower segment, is 0.82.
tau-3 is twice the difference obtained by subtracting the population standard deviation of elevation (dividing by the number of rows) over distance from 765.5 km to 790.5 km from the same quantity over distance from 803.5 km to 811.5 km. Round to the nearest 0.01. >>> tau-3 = 0.20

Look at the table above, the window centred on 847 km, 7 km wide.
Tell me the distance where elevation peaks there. 844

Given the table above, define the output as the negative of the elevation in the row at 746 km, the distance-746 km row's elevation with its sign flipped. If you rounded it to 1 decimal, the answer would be -1.3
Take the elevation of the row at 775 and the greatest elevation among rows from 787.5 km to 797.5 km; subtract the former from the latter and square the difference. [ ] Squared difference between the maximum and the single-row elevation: 0.002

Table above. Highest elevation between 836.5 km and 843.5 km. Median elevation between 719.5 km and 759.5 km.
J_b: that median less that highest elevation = -0.7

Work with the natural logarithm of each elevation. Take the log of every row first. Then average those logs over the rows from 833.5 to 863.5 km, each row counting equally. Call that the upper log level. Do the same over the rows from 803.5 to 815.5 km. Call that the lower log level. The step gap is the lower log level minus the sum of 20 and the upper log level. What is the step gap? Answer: -20.32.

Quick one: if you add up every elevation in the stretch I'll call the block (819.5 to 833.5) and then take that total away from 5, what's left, -22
